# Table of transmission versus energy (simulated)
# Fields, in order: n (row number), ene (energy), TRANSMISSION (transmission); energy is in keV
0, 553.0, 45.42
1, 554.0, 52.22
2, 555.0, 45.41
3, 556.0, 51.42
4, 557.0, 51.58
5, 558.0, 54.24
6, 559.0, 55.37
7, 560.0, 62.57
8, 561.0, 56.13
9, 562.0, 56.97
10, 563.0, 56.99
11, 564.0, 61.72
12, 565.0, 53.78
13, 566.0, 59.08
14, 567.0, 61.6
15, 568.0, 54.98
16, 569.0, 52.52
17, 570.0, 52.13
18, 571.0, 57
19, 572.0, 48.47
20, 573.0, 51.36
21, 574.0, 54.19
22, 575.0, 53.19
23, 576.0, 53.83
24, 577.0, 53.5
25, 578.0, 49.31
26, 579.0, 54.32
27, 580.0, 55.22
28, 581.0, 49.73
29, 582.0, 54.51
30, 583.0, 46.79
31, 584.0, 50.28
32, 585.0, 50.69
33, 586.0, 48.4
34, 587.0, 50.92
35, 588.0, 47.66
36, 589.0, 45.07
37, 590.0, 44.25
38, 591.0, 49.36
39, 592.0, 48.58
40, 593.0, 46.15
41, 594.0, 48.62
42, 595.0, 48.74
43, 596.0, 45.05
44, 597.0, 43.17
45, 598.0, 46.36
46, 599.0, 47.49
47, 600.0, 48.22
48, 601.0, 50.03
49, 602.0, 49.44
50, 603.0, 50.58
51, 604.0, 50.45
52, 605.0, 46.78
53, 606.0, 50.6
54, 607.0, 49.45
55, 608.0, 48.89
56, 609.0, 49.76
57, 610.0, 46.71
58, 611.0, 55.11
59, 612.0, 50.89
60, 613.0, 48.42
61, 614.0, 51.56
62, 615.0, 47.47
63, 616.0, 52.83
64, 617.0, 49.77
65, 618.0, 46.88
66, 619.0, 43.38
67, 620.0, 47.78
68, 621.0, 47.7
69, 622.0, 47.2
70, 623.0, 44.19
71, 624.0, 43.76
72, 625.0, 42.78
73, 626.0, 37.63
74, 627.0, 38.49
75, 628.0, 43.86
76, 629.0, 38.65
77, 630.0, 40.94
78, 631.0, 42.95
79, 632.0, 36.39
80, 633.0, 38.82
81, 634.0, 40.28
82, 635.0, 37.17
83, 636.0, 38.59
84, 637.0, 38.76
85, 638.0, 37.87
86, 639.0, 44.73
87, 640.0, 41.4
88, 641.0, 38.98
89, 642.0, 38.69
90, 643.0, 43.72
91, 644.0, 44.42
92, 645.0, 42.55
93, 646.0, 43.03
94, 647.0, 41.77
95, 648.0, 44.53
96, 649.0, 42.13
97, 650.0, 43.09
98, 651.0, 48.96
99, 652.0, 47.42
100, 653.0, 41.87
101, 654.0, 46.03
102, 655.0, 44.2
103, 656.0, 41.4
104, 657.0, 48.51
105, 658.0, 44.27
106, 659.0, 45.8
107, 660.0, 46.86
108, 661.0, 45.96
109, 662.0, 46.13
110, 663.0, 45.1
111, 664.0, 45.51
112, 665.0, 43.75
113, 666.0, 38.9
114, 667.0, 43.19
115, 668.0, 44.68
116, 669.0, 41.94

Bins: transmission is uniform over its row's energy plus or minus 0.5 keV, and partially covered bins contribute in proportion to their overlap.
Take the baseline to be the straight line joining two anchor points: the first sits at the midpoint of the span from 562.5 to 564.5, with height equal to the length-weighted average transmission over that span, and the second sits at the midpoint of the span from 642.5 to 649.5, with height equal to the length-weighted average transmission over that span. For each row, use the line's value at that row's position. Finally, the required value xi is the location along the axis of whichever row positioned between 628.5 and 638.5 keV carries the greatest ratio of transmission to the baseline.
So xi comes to 631.0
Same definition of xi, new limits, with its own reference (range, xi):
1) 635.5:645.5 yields 644.0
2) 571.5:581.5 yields 580.0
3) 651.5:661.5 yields 657.0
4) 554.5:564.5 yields 560.0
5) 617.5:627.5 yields 621.0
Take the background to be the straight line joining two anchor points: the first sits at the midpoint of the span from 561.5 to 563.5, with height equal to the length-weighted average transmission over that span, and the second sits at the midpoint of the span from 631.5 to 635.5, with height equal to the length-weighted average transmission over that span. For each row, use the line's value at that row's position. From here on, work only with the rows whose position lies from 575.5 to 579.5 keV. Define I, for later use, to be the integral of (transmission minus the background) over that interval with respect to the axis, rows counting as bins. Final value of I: -1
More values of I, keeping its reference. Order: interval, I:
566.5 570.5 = 0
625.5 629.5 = 0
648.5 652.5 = 47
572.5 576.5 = -3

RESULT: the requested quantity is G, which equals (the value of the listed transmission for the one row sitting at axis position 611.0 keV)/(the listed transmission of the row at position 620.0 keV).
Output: 1.15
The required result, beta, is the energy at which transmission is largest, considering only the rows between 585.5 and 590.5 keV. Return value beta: 587.0 keV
